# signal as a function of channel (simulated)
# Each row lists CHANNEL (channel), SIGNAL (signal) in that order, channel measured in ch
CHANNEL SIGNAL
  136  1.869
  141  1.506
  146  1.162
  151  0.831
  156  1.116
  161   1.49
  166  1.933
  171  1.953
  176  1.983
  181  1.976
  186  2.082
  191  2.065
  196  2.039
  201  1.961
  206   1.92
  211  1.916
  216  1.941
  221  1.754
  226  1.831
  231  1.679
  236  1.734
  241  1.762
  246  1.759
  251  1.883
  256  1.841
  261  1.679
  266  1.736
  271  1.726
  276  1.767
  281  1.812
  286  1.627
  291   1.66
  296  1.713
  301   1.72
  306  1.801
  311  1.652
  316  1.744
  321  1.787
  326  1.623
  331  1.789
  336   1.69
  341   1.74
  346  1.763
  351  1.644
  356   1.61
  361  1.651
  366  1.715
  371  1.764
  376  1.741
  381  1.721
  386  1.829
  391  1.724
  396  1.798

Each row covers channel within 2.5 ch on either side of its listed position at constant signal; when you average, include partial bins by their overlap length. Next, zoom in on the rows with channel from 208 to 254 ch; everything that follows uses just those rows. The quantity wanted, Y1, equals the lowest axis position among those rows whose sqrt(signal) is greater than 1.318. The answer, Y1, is 211 ch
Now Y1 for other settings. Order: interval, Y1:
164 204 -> 166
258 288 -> 276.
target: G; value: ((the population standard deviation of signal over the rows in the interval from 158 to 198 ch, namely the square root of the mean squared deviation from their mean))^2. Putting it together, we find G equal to 0.0314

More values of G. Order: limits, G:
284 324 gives 0.0035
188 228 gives 0.0090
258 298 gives 0.0031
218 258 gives 0.0038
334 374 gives 0.0029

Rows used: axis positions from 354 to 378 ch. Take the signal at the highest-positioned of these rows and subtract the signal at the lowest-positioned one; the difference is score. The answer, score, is 0.13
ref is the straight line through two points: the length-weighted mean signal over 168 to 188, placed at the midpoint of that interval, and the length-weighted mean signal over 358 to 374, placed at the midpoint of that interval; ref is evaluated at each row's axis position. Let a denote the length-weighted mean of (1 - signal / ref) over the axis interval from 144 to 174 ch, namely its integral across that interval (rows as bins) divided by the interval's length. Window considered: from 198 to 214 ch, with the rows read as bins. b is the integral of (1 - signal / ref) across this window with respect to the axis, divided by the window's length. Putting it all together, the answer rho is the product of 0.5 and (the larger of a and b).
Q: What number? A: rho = 0.15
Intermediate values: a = 0.293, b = 0.008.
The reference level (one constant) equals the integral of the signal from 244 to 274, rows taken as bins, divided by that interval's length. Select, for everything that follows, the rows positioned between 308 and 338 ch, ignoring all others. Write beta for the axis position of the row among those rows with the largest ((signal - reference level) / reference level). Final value 331 ch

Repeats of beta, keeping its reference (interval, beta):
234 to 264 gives 251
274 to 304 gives 281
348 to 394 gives 386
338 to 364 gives 346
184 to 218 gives 186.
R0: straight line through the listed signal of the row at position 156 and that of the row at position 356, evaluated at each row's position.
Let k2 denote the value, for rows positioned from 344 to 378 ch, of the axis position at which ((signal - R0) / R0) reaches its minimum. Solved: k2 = 356 ch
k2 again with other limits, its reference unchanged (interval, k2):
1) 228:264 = 261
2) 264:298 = 286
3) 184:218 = 211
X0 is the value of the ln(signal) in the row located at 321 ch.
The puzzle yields 0.581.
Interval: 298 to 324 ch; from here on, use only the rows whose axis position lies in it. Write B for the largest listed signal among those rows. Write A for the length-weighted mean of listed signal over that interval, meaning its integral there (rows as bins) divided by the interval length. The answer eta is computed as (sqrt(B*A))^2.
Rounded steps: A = 1.74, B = 1.801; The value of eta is 3.13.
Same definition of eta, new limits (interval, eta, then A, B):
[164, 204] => 4.16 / 2.00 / 2.082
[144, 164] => 1.74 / 1.17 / 1.49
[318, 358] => 3.05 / 1.71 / 1.789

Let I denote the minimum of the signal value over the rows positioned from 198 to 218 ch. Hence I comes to 1.916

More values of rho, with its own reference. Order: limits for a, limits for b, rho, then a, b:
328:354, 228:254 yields 0.03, 0.014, 0.070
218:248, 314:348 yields 0.04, 0.081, 0.016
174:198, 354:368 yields 0.02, -0.024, 0.033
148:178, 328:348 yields 0.12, 0.237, 0.005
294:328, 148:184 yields 0.10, 0.039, 0.198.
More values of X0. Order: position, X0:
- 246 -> 0.565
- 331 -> 0.582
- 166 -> 0.659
